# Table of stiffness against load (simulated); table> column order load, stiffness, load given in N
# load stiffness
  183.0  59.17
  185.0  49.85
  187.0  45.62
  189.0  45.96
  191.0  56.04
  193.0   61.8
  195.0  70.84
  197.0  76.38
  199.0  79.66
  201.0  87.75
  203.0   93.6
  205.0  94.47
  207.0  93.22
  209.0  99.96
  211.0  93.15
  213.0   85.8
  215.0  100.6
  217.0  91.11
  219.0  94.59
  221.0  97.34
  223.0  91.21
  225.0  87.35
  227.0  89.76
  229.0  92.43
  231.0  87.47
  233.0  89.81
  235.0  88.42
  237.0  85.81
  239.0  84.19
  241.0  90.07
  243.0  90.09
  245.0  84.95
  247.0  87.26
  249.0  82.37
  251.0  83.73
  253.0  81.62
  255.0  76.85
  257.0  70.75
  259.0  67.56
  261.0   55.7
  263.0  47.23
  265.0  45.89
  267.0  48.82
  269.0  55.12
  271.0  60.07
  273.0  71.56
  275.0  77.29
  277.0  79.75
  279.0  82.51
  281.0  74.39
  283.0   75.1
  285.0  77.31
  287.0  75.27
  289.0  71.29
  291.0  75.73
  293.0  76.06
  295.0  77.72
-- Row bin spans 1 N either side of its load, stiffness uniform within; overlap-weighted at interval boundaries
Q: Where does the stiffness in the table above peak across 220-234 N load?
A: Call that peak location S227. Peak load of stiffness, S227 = 221.0 N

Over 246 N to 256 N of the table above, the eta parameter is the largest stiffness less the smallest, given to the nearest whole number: 10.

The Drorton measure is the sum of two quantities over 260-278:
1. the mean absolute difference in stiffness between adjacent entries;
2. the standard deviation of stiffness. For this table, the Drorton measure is 18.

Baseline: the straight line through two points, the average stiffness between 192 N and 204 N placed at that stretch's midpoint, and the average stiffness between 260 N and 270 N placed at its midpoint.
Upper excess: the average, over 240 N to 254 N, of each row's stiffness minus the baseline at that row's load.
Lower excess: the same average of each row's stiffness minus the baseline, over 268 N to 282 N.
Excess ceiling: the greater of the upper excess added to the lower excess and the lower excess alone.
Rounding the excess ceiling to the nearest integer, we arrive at 53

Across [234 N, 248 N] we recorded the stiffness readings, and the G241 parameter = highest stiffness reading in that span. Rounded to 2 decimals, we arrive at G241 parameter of 90.09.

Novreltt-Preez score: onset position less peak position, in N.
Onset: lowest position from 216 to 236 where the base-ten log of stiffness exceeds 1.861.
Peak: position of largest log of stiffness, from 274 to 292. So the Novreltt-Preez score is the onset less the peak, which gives -62 N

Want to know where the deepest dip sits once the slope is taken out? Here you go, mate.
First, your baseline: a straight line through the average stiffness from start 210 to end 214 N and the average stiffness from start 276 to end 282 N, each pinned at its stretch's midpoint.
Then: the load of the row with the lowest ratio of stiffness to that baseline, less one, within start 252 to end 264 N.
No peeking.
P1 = 263.0 N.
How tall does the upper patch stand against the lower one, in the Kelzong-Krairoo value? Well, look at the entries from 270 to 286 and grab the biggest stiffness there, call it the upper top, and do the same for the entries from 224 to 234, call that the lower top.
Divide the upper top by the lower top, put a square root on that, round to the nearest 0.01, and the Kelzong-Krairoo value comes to 0.94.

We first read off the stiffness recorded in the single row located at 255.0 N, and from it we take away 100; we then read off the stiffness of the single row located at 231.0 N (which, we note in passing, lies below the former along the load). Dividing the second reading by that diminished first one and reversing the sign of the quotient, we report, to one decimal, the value 3.8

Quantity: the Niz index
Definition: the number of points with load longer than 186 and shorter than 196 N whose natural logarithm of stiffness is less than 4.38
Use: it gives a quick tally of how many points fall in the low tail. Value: 5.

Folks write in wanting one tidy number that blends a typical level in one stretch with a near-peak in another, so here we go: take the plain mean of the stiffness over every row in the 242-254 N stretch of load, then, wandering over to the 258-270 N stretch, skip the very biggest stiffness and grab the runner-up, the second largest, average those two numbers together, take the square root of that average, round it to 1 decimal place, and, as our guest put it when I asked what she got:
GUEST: 8.4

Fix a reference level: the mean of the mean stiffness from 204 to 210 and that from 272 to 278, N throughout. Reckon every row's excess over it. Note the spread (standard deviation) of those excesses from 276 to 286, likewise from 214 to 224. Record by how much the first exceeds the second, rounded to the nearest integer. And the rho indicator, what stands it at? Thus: -1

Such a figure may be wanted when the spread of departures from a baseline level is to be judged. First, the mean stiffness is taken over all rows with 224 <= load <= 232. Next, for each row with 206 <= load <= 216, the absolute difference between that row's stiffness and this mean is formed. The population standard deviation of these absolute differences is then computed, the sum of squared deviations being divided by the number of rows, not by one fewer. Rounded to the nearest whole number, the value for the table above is 4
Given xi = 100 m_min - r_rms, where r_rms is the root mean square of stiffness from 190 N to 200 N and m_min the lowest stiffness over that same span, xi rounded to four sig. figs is 5534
